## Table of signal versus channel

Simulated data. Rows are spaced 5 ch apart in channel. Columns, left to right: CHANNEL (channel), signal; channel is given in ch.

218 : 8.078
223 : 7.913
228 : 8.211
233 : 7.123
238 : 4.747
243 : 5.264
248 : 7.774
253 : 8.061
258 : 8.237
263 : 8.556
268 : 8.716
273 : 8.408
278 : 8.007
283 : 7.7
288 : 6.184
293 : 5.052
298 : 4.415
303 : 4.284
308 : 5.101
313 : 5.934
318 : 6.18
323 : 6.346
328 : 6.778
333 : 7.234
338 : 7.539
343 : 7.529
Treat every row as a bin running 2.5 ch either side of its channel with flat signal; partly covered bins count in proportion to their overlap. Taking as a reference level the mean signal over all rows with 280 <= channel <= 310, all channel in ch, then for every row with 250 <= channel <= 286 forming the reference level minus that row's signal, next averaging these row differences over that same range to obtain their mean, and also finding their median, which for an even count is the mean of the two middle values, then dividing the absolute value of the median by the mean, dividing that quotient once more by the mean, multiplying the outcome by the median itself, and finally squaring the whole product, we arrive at 1.0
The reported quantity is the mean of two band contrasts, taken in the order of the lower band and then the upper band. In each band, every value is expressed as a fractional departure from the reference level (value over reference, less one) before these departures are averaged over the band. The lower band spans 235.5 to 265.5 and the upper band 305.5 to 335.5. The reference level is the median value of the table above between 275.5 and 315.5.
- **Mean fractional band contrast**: 0.21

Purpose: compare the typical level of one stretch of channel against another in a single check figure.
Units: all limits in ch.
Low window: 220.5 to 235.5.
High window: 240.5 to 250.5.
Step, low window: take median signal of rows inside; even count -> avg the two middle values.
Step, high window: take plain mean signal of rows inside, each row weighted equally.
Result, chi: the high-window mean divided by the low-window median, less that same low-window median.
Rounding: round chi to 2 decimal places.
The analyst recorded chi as -7.09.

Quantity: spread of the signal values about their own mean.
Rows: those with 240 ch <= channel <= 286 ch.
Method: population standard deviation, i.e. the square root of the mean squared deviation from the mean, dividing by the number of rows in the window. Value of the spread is 1.0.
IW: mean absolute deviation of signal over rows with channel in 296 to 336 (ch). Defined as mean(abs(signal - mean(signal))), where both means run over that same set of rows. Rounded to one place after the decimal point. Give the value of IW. 0.9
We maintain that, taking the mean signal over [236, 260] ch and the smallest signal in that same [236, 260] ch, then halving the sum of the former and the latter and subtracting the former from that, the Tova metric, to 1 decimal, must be -1.0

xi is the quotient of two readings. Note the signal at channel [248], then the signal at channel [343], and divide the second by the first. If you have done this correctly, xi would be 1.0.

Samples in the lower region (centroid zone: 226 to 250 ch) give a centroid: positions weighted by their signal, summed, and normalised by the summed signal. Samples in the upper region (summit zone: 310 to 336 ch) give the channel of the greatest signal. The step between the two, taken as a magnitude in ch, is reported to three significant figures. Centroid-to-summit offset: 95.4 ch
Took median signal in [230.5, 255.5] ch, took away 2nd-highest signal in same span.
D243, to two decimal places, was -0.65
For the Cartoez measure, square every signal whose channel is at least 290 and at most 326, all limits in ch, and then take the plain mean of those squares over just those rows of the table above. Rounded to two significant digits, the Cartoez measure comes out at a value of 29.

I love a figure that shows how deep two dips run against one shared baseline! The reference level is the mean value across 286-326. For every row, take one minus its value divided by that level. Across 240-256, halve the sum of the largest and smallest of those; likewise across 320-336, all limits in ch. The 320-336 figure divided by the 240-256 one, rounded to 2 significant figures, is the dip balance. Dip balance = 1.1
